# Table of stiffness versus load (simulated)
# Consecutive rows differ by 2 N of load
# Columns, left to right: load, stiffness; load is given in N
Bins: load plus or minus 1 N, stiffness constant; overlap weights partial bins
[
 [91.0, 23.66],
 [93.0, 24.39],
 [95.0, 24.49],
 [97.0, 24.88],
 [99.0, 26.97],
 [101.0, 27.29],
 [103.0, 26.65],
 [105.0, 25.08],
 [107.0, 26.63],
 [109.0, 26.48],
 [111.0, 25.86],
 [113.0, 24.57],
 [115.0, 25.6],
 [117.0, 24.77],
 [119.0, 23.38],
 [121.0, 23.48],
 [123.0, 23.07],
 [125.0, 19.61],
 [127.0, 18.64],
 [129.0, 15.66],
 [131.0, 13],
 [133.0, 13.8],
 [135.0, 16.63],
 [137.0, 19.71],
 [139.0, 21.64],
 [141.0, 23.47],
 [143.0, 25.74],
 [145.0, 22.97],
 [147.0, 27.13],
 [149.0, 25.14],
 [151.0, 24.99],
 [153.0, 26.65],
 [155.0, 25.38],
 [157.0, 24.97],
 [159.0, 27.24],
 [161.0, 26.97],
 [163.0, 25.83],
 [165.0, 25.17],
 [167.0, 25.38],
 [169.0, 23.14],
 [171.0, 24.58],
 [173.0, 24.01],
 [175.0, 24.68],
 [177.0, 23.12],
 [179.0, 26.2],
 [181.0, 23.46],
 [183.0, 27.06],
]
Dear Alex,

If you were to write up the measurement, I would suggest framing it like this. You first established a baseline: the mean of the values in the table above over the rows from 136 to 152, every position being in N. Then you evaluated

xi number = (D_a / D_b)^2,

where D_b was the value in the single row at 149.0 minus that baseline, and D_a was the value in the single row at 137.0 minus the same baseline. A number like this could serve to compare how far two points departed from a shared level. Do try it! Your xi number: 10.3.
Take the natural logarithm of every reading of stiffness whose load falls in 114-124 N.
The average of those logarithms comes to 3.18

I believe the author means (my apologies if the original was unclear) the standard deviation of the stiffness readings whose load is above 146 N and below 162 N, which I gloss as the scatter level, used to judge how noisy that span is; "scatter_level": 1.0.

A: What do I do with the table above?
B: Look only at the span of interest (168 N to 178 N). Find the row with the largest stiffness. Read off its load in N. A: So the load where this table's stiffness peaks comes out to 175.0 N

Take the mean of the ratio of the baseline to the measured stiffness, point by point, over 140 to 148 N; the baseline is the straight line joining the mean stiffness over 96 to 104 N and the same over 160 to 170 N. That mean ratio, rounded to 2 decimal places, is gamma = 1.04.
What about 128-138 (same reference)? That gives 1.68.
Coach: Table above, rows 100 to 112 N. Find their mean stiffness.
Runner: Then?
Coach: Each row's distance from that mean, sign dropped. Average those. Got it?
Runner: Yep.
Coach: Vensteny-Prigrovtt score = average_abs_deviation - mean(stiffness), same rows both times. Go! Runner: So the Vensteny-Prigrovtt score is -25.8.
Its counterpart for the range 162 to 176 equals -24.0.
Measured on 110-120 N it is -24.1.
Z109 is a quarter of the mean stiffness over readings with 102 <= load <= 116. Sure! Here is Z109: 6.46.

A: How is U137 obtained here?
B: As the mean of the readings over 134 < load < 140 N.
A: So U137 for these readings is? 19.3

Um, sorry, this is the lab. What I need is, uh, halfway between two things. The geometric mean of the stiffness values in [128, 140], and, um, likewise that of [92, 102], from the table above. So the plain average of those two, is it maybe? 21.0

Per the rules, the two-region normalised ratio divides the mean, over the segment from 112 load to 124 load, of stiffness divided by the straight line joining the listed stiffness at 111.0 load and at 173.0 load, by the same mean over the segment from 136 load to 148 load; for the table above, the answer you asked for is 1.00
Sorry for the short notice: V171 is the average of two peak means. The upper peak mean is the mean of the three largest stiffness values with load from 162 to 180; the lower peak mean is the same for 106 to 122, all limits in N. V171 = 26.1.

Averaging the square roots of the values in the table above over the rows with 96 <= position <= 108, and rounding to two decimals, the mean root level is 5.12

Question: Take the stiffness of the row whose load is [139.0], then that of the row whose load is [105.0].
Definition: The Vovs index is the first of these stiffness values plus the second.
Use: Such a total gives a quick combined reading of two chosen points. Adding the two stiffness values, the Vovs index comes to 47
